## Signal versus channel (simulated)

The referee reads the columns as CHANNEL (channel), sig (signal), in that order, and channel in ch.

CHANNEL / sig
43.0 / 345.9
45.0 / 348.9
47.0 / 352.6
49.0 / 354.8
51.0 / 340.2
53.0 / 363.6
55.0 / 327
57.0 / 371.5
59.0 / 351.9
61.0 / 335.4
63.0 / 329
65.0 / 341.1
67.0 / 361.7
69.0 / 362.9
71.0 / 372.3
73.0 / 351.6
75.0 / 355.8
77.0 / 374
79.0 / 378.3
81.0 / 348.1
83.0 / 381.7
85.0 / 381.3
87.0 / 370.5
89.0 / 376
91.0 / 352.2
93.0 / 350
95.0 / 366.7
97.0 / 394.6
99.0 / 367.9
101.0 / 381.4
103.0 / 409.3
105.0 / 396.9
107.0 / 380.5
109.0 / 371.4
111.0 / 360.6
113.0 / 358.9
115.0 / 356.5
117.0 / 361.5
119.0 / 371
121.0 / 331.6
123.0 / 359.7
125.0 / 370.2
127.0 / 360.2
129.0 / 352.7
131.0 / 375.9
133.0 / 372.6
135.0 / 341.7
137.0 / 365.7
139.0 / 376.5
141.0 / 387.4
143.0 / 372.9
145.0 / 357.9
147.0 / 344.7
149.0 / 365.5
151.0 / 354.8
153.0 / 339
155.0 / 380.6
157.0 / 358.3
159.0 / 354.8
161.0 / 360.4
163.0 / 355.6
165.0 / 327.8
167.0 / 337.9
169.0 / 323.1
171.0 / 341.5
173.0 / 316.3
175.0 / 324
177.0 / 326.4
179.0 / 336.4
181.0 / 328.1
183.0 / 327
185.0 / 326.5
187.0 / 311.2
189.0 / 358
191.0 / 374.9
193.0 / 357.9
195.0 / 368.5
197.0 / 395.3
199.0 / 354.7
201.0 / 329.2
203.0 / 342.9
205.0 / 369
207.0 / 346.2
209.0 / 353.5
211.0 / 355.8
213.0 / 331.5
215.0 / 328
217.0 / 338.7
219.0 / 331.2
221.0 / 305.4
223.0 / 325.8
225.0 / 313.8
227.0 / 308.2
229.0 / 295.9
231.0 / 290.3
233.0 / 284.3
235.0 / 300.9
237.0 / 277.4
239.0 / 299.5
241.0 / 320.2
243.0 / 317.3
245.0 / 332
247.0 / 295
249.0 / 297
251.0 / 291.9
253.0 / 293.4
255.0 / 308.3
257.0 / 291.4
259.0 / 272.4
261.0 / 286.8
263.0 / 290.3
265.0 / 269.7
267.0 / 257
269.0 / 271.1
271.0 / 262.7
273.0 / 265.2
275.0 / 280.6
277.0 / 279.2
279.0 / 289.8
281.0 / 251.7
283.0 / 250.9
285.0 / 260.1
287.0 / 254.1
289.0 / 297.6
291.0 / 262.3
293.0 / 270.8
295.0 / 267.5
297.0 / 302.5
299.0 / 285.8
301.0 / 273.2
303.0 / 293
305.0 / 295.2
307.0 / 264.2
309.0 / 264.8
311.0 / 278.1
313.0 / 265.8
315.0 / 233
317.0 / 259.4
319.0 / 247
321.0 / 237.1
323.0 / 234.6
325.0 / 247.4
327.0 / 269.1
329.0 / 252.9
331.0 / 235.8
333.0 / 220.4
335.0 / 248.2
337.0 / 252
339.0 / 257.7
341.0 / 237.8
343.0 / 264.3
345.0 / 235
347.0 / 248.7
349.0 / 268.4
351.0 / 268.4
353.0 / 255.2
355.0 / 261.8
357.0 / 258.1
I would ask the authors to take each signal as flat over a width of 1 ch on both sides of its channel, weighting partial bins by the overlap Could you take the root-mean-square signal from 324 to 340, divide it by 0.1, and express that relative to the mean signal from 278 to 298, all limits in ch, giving 9.2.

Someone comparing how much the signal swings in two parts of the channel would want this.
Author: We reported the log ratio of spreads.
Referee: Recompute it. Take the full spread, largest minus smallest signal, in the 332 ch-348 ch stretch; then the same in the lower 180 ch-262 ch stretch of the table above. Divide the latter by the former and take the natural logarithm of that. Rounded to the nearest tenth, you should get 1.0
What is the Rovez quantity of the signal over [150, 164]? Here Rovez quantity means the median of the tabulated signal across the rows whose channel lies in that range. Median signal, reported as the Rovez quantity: 356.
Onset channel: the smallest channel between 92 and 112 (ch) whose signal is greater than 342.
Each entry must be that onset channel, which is 93.0 ch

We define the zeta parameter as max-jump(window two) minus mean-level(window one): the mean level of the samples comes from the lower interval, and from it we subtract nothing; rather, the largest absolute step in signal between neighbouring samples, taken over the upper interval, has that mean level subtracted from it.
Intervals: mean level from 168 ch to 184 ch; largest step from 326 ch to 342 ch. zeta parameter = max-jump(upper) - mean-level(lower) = -300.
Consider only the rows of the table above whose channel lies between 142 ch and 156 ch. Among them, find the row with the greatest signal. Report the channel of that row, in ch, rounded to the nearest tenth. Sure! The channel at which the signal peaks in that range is 155.0 ch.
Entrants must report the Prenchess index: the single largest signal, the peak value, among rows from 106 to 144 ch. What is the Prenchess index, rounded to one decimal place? 387.4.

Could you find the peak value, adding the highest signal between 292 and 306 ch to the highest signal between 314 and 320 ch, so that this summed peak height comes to 562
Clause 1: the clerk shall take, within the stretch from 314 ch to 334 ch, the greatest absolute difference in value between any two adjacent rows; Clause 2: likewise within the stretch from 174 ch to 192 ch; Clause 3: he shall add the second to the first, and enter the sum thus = 73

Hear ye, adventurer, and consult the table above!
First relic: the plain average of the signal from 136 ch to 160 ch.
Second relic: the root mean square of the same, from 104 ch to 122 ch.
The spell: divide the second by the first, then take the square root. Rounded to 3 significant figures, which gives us 1.00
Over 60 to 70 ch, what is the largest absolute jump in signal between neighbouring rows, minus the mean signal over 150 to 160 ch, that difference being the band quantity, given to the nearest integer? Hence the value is -337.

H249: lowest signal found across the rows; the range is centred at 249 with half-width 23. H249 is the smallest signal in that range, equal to 257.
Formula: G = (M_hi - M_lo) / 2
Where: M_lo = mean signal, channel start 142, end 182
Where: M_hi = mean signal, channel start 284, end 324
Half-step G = -39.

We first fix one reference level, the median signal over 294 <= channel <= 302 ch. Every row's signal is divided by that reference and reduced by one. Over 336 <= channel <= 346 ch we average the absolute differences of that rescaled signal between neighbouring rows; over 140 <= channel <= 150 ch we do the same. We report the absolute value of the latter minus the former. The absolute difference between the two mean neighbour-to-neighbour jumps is 0.016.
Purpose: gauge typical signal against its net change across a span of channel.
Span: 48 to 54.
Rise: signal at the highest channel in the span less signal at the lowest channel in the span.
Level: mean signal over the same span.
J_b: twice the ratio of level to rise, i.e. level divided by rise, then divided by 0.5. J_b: 80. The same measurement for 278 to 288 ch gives -15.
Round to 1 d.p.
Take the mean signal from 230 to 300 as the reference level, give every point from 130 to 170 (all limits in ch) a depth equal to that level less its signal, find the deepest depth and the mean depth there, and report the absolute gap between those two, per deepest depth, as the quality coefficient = -0.9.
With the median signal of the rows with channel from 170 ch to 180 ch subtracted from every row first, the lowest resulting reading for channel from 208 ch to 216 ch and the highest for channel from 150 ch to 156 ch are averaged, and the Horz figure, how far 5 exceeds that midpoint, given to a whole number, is -23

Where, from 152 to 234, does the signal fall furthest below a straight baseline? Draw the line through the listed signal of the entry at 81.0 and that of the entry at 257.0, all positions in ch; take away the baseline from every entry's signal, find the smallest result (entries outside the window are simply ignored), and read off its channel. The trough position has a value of 233.0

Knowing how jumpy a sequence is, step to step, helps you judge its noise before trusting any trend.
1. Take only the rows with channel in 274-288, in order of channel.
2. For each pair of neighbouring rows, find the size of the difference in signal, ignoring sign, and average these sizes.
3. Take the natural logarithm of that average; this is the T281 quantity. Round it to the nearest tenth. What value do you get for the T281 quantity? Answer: 2.4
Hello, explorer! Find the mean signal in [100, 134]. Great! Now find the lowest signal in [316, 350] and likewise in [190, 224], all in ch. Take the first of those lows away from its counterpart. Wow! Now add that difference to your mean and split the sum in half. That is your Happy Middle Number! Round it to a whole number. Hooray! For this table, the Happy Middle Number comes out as 227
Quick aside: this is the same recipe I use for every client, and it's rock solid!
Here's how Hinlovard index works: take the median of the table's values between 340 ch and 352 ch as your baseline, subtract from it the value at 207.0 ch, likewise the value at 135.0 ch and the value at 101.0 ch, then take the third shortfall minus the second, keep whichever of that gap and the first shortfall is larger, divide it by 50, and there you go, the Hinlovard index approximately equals -0.79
